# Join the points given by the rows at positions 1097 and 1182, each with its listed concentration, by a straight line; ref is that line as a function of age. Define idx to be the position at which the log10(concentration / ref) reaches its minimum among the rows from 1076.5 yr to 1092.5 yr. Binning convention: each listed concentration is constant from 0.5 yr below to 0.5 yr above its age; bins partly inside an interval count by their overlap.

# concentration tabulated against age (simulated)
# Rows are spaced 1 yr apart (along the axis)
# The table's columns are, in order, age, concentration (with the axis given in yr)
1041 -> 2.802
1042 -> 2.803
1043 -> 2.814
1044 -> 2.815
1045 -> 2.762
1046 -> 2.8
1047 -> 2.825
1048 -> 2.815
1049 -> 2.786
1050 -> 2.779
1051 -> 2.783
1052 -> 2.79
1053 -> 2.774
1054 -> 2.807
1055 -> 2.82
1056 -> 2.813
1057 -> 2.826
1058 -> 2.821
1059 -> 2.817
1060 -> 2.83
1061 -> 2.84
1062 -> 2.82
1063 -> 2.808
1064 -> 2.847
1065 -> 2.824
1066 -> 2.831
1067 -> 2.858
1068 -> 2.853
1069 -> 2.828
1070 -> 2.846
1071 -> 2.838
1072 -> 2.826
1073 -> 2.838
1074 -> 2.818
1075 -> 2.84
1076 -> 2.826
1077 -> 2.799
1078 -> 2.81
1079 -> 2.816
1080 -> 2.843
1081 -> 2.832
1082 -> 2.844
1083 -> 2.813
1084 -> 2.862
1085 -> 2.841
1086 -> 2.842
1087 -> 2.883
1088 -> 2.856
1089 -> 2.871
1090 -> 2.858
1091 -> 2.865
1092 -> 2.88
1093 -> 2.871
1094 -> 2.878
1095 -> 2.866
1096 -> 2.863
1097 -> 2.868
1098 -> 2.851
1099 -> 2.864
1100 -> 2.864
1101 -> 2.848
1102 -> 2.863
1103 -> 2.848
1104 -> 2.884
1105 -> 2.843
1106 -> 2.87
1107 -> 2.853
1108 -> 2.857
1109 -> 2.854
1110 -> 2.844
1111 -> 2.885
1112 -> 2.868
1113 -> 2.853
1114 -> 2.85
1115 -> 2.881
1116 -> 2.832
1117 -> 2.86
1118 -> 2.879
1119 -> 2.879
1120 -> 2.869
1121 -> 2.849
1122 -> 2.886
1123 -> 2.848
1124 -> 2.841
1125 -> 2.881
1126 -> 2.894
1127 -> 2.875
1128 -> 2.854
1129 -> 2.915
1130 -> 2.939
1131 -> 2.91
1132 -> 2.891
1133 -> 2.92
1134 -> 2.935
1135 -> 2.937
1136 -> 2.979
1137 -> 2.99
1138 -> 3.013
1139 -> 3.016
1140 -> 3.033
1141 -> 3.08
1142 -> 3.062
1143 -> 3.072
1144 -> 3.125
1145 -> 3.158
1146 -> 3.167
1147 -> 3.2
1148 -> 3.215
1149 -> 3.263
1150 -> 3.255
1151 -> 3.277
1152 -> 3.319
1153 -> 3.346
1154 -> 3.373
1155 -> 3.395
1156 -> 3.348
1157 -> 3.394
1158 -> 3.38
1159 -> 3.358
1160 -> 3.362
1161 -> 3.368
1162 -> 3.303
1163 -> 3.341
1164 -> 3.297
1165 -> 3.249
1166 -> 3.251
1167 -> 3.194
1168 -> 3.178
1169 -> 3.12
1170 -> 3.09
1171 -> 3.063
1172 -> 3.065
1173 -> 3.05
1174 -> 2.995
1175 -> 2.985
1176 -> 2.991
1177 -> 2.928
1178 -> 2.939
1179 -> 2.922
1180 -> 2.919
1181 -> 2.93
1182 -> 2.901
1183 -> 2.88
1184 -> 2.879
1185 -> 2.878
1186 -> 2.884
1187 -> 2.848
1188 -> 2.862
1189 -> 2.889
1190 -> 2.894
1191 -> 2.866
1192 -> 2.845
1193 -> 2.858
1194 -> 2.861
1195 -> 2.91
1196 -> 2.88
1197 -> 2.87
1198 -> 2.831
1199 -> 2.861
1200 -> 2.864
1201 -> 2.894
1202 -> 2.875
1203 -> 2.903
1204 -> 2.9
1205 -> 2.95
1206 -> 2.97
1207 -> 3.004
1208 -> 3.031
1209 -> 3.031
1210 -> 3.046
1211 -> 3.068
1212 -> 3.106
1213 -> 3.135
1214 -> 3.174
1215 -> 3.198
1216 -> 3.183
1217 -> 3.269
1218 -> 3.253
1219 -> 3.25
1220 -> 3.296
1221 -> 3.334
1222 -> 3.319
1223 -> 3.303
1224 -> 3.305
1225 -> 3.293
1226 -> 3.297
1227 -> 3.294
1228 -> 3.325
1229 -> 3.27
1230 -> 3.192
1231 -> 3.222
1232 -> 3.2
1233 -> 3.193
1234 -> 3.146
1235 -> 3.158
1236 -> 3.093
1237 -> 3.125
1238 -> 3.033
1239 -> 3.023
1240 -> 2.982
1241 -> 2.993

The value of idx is 1077 yr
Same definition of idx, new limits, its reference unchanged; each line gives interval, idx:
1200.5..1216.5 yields 1202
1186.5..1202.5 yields 1198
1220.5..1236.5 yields 1236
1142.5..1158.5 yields 1143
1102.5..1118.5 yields 1116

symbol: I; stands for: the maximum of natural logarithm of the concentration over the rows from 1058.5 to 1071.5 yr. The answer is 1.05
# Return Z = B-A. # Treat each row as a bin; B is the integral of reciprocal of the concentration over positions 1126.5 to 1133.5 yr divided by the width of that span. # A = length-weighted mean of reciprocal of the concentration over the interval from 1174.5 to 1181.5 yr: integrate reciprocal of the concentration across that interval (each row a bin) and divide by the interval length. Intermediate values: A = 0.34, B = 0.345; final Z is 0.005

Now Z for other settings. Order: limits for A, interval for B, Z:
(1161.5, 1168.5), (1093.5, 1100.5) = 0.042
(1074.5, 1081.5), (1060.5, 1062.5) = -0.001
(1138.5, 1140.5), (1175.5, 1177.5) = 0.007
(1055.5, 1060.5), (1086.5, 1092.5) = -0.006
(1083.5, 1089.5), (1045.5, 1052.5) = 0.008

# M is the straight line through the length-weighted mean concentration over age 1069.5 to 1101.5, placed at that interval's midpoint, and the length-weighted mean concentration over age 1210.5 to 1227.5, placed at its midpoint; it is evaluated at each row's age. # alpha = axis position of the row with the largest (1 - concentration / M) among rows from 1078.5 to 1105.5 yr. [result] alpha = 1105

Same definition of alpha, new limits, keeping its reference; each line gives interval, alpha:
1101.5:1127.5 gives 1124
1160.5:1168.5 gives 1168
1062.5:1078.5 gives 1077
